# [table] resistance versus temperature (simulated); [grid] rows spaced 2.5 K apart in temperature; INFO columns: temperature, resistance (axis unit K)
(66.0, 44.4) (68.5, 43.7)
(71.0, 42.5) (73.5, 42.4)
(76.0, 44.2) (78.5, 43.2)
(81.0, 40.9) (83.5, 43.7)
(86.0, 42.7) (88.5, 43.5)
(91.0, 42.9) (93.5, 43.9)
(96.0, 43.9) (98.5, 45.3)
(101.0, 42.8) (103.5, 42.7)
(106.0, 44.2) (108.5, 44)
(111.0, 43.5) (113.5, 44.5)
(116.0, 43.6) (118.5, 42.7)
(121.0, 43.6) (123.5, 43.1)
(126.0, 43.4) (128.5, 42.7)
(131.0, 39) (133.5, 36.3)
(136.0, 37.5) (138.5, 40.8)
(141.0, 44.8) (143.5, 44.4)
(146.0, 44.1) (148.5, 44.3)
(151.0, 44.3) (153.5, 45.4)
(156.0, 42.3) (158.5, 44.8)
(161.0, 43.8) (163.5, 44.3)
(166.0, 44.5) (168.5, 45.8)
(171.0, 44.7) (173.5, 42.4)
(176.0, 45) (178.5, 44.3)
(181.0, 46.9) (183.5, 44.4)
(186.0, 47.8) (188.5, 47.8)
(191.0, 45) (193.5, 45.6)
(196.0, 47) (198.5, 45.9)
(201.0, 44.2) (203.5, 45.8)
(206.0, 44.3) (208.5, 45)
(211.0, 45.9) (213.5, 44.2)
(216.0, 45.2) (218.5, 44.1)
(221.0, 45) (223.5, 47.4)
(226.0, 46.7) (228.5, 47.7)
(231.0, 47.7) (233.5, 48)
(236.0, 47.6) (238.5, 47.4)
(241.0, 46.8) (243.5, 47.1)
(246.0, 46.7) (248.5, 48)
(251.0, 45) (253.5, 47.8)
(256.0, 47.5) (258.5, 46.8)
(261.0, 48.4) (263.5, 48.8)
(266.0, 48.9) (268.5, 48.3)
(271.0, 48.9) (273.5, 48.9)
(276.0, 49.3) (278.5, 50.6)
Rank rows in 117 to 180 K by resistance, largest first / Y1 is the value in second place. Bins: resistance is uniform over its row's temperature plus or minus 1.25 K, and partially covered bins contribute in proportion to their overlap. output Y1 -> 45.4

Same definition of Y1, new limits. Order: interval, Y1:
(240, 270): 48.8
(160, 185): 45.8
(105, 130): 44.2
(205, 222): 45.2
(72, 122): 44.5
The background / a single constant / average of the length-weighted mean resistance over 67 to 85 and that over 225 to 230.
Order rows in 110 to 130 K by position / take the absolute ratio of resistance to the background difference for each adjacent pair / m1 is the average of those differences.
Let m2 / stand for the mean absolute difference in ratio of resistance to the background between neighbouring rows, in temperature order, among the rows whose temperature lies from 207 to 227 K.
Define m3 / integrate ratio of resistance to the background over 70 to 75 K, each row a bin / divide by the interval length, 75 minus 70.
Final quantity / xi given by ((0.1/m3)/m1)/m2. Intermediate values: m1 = 0.016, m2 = 0.0276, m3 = 0.94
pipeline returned 234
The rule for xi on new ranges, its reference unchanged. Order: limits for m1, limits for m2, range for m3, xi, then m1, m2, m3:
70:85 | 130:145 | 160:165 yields 56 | 0.035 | 0.0514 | 0.98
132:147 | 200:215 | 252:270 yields 81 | 0.041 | 0.0284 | 1.07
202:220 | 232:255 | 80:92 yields 166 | 0.025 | 0.0249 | 0.95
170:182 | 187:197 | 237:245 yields 59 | 0.045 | 0.0355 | 1.04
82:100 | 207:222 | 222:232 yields 216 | 0.018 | 0.0248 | 1.05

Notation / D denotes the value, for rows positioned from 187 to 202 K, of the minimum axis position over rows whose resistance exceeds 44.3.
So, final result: 188.5 K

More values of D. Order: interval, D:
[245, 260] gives 246.0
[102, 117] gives 113.5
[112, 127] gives 113.5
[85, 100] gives 98.5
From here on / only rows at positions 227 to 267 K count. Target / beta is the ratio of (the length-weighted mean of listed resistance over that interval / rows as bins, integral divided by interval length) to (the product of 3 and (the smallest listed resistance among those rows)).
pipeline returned 0.3518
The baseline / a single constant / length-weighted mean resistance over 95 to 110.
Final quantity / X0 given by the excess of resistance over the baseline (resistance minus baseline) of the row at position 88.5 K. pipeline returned -0.3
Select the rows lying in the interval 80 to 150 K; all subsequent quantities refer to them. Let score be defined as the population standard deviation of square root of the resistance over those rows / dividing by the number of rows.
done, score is 0.16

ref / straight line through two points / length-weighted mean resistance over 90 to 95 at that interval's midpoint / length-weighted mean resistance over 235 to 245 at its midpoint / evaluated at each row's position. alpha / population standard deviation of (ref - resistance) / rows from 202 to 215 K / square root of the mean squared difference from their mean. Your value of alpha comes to 0.8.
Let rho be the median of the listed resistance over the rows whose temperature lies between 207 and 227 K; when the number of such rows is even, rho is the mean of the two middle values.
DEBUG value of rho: 45.1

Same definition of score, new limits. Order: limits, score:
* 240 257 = 0.07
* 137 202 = 0.12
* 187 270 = 0.10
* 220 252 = 0.07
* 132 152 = 0.25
